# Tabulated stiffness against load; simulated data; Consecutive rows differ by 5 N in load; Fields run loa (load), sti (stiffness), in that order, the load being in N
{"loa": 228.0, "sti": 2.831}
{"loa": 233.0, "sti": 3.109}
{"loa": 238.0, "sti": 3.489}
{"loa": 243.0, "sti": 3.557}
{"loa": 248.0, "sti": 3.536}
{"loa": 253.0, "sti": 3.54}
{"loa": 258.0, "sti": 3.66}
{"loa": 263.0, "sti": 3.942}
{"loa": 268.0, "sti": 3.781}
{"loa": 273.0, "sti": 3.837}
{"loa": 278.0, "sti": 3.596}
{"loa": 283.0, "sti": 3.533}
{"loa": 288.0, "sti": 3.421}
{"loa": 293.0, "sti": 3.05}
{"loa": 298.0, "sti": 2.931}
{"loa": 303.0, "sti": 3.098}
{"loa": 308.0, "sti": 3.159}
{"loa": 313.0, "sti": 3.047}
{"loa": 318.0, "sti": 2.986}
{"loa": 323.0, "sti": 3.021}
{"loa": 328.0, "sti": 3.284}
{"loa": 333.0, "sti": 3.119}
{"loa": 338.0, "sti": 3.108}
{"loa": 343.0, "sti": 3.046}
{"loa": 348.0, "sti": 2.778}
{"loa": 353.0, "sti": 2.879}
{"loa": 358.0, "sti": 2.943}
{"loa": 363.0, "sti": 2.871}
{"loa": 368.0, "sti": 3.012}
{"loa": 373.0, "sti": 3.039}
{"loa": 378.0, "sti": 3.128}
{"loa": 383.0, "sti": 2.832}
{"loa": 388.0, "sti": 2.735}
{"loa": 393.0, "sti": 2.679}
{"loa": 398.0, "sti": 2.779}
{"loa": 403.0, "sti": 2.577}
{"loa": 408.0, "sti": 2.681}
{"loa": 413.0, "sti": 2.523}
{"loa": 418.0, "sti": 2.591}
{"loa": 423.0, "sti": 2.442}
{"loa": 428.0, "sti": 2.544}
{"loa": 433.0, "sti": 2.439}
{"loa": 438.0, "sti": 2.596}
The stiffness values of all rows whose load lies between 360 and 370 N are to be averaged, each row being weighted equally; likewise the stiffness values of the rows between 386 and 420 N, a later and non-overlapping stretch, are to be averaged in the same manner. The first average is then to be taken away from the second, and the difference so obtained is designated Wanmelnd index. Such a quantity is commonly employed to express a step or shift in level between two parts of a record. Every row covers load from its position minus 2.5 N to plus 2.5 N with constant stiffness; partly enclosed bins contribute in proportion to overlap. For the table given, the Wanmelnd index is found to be -0.3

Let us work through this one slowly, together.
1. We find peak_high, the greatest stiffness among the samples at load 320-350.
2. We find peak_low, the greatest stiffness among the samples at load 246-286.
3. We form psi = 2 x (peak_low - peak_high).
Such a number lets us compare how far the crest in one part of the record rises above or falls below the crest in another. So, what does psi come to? 1.32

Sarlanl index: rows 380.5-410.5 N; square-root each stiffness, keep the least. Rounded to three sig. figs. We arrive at 1.61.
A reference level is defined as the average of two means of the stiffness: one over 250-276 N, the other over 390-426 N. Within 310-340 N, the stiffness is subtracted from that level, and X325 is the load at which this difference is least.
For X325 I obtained 328.0 N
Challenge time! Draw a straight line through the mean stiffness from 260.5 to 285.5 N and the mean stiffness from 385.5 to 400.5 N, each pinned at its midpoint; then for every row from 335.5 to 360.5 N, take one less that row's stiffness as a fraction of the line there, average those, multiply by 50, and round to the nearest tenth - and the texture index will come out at 2.5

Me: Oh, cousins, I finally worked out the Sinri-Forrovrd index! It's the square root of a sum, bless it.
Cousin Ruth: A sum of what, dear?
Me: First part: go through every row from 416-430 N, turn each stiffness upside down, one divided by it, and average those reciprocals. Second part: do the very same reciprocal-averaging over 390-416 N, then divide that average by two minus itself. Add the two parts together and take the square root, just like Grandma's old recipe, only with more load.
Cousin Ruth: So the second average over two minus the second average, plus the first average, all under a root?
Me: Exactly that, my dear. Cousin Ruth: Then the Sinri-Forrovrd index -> 0.79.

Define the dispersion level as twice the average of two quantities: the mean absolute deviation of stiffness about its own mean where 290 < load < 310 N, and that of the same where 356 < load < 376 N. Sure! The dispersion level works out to 0.13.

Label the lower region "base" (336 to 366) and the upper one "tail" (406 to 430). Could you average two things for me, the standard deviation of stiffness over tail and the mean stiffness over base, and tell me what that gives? 1.51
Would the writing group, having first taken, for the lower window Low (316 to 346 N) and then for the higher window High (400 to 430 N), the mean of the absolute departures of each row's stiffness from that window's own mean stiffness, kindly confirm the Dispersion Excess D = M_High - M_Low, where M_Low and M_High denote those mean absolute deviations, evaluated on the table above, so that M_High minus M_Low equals -0.02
